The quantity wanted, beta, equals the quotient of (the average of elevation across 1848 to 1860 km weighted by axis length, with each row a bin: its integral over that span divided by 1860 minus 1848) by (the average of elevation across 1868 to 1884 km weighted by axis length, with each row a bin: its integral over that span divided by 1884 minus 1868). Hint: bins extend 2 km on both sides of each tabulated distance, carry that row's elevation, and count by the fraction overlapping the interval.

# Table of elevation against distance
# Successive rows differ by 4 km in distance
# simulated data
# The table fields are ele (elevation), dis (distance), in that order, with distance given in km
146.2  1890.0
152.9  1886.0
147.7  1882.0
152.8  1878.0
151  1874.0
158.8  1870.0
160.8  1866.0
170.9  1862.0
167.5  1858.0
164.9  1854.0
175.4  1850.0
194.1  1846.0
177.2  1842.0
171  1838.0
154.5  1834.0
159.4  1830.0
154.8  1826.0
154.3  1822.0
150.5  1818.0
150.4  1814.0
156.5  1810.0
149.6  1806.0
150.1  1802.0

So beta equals 1.109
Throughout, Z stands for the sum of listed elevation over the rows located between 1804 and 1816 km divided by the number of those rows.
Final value 152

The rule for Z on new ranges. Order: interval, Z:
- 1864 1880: 156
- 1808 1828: 153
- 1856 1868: 166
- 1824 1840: 160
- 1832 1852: 174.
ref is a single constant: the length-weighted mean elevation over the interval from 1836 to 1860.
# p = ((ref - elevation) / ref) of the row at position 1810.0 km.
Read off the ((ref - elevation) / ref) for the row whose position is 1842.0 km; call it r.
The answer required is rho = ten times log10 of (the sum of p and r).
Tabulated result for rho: -10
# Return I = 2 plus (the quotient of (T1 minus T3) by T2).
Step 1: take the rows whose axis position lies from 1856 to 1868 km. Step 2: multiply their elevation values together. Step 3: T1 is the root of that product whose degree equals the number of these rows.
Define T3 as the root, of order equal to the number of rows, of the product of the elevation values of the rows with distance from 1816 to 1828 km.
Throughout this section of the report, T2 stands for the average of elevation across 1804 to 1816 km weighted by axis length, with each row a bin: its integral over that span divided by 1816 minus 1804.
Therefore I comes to 2.09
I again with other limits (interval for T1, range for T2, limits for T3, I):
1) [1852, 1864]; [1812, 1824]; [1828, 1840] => 2.04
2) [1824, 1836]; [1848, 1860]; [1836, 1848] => 1.86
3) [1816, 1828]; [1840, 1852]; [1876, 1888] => 2.01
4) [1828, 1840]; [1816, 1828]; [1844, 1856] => 1.89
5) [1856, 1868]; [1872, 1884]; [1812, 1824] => 2.10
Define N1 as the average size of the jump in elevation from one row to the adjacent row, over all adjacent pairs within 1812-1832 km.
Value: 2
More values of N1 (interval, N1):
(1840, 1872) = 9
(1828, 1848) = 11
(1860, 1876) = 7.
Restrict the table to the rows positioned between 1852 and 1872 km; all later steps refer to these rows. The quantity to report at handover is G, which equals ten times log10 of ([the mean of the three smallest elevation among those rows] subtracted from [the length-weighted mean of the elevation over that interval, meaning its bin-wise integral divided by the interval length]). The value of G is 5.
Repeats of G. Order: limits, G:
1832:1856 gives 10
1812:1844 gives 9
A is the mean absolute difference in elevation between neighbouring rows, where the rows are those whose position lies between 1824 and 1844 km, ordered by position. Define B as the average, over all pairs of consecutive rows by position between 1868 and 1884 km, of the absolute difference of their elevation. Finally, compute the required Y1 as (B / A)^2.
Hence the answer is 0.4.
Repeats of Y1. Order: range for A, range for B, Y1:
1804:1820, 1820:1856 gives 5.1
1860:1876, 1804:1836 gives 0.3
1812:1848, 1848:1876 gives 0.8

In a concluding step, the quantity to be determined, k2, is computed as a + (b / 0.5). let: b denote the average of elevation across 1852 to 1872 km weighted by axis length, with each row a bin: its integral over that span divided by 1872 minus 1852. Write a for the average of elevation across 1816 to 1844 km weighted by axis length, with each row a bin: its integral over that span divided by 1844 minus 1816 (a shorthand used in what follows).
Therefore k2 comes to 489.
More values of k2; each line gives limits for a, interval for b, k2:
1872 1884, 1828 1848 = 493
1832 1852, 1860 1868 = 506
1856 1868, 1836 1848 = 528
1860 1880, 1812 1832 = 467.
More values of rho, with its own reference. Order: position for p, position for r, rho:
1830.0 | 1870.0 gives -7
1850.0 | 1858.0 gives -14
